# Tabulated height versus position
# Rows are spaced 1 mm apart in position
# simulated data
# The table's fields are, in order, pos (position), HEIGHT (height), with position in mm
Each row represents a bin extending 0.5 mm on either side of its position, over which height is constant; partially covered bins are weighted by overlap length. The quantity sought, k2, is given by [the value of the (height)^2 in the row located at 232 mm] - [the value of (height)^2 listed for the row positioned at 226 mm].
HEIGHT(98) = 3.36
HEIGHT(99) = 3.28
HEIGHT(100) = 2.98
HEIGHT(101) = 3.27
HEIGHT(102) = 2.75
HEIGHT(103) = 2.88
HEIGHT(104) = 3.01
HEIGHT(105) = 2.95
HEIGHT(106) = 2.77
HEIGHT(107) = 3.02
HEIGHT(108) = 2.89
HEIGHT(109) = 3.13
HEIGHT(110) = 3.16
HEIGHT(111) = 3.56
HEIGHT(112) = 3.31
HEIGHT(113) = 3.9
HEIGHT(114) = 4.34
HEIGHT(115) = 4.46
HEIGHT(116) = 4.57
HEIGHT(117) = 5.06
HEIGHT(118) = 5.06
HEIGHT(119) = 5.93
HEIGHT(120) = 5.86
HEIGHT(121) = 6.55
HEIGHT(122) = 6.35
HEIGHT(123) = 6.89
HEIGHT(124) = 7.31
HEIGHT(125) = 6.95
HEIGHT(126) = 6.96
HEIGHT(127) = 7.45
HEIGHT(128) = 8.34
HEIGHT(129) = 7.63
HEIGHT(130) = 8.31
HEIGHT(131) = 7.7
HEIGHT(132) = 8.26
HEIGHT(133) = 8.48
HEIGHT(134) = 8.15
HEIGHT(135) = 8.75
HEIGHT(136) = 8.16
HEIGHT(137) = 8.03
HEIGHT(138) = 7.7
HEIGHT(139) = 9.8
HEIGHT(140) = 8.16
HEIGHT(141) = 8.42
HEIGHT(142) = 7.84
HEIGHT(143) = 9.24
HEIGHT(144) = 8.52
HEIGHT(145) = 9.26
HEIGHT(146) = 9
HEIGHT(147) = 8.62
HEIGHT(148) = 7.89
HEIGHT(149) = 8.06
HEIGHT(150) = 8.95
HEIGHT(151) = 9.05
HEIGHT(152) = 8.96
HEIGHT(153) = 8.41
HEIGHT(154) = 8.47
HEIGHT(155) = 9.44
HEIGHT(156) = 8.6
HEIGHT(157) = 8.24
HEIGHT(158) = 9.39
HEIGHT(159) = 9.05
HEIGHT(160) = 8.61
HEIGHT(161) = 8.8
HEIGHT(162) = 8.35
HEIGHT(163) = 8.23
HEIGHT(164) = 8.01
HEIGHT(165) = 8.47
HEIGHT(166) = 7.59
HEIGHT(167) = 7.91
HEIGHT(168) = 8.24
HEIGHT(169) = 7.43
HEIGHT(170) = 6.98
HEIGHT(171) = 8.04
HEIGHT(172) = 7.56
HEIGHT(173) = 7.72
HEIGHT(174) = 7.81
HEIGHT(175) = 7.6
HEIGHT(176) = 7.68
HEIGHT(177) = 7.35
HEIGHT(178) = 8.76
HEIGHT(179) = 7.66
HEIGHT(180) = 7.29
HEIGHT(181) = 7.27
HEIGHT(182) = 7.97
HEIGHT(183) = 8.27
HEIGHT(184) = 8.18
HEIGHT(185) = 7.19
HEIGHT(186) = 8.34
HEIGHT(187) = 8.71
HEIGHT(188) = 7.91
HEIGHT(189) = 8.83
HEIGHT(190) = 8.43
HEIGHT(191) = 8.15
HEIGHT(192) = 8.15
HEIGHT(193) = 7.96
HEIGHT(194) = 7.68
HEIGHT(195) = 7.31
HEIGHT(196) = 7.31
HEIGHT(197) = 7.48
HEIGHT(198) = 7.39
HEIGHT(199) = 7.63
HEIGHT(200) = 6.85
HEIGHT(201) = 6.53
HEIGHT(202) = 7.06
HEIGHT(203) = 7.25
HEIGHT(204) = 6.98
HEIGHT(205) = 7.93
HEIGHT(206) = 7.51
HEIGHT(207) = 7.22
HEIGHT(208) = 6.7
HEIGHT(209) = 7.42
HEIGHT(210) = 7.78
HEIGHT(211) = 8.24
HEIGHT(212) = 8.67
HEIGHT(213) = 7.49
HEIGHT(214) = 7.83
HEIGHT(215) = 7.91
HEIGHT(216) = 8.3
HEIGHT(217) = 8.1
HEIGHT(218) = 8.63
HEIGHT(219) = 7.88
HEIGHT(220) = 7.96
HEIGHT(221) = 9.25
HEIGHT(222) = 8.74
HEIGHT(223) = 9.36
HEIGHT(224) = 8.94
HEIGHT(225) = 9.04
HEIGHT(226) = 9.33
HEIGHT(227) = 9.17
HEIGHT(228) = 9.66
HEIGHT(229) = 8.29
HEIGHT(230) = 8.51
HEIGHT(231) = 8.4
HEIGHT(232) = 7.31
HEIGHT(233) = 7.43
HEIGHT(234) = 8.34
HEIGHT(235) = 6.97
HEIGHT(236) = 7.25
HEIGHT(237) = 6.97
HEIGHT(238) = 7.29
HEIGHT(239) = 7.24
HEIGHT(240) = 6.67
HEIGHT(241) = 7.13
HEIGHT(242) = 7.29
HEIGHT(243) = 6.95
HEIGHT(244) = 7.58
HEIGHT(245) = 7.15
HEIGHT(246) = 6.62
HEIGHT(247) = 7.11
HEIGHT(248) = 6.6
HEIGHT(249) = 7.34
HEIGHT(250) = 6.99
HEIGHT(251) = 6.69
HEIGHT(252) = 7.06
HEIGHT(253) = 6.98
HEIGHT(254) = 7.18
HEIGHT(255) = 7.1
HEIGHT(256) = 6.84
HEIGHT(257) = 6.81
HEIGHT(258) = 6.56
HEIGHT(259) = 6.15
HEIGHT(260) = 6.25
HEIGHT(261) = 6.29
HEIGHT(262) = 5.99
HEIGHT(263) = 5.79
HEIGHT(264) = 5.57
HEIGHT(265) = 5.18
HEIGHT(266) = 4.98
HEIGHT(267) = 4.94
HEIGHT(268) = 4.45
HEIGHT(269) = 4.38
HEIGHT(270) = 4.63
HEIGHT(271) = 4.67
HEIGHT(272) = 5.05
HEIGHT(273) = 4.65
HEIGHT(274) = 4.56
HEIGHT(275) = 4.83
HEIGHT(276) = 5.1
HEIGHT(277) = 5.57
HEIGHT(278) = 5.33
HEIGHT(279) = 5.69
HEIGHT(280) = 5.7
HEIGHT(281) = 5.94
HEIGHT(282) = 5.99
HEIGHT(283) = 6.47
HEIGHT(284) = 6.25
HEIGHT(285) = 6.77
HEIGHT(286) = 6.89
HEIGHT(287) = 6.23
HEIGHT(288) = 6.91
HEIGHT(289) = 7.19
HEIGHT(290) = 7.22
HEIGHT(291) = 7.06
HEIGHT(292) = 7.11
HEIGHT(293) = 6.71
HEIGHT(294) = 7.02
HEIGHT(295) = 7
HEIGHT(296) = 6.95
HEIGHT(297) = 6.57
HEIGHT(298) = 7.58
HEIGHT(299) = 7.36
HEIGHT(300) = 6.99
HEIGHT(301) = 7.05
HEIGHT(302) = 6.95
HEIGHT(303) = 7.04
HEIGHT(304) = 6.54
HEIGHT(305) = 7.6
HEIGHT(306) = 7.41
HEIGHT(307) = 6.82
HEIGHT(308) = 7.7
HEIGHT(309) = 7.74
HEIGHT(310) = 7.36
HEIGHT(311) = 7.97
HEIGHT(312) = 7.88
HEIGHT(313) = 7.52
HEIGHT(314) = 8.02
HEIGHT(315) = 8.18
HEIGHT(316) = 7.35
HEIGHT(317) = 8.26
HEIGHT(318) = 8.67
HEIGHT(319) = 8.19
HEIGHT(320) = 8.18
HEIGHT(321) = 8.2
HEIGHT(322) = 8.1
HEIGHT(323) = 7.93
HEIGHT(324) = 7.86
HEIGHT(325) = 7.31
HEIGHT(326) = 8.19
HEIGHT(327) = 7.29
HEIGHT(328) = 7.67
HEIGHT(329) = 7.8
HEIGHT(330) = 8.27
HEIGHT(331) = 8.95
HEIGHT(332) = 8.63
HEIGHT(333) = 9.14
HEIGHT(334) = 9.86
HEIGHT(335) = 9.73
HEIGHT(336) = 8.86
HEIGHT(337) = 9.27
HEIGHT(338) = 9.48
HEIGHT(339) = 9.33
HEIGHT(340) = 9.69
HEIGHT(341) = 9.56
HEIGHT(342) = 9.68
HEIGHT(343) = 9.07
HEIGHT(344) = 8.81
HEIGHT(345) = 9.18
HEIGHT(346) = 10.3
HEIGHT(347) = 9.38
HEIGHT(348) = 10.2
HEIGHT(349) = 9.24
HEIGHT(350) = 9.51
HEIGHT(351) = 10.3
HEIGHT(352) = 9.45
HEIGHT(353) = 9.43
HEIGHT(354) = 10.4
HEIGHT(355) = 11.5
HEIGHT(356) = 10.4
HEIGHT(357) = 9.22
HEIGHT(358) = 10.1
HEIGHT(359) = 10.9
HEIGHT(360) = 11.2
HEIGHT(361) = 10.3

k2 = -34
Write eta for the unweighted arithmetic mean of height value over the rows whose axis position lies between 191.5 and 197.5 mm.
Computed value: 7.6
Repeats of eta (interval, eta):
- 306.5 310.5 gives 7.4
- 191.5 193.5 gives 8.1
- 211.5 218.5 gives 8.1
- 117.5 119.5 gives 5.5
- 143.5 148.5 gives 8.7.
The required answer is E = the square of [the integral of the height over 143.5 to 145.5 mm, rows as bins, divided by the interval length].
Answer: 79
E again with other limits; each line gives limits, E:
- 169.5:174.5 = 58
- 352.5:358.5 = 104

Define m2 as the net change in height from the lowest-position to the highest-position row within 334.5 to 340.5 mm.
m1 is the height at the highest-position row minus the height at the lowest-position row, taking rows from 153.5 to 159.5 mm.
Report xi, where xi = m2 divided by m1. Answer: -0.1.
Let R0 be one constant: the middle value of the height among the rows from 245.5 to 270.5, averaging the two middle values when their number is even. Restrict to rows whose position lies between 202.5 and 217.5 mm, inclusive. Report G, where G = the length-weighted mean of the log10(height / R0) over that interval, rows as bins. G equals 0.068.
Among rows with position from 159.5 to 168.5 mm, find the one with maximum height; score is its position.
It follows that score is 161 mm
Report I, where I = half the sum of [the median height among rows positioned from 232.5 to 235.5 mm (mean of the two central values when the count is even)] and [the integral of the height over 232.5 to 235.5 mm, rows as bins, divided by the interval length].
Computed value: 7.5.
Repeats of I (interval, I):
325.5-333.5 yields 8.2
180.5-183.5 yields 7.9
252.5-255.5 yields 7.1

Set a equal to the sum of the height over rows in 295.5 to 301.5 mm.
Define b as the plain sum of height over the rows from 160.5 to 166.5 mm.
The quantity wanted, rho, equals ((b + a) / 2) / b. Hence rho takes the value 0.93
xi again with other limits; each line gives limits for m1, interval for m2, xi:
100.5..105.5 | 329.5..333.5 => -2.7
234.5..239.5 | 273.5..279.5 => 4.2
